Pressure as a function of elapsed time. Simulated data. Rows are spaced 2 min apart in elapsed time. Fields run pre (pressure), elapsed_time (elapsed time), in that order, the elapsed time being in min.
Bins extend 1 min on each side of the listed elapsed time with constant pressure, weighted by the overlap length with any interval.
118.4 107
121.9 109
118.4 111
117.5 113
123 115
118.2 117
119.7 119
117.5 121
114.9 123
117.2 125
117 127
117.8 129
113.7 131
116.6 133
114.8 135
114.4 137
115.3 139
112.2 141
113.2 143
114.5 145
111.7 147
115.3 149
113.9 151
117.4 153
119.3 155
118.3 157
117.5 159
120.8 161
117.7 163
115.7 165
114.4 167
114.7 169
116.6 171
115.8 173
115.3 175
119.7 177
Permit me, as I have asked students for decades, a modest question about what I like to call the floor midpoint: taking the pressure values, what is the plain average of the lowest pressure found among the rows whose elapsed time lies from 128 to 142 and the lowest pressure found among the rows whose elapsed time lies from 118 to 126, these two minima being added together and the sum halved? 114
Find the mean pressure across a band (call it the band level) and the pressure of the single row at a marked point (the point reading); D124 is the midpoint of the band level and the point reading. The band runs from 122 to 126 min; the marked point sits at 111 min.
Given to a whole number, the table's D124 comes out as 117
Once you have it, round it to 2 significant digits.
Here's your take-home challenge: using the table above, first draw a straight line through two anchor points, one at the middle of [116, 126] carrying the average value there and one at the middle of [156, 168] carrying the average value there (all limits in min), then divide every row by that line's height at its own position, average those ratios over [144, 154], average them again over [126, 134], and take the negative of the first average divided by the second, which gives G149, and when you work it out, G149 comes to -0.99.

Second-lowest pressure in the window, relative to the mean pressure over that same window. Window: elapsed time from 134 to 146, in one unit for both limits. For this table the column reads 0.992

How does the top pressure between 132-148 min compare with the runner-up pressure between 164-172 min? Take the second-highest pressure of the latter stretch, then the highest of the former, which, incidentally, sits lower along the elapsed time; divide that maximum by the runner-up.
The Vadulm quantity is 1.01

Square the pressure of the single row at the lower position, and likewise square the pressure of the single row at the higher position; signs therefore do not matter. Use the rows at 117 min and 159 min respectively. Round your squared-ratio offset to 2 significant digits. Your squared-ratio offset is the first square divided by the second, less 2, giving -0.99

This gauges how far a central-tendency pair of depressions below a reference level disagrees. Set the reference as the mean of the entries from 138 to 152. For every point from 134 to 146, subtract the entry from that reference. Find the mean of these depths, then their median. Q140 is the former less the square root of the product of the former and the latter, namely -1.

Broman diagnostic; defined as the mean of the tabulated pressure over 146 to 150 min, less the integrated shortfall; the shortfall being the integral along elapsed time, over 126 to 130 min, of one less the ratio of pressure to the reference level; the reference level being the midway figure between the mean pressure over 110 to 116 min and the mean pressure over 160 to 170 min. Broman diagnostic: 113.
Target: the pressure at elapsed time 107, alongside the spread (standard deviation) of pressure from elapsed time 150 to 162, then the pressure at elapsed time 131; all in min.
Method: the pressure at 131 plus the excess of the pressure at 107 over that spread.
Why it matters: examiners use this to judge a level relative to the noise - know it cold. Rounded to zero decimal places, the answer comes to 230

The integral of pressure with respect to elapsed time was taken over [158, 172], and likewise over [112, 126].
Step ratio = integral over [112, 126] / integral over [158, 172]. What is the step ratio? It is 1.01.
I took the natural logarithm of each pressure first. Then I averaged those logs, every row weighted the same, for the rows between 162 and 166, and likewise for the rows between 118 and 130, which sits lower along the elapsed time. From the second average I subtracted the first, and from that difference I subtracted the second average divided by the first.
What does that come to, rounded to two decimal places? -1.00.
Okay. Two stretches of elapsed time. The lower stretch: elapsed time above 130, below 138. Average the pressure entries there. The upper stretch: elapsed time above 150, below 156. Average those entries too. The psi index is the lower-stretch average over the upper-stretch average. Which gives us 0.98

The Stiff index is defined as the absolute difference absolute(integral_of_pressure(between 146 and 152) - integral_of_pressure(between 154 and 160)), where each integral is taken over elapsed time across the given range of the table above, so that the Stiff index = 28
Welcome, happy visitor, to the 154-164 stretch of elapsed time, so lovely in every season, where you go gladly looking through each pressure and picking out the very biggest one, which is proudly 120.8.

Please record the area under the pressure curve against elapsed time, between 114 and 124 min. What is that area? 1187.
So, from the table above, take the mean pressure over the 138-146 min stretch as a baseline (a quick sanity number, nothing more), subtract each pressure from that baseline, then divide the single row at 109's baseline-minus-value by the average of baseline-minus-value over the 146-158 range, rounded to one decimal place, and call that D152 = 3.7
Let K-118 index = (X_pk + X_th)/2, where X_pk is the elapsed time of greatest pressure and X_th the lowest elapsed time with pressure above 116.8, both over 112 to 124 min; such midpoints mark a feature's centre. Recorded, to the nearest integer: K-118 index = 114 min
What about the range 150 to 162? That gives 157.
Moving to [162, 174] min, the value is 163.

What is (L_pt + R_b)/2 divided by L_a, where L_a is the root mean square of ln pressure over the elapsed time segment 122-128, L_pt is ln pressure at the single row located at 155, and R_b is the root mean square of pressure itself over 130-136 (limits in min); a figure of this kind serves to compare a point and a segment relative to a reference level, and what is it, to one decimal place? 12.6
